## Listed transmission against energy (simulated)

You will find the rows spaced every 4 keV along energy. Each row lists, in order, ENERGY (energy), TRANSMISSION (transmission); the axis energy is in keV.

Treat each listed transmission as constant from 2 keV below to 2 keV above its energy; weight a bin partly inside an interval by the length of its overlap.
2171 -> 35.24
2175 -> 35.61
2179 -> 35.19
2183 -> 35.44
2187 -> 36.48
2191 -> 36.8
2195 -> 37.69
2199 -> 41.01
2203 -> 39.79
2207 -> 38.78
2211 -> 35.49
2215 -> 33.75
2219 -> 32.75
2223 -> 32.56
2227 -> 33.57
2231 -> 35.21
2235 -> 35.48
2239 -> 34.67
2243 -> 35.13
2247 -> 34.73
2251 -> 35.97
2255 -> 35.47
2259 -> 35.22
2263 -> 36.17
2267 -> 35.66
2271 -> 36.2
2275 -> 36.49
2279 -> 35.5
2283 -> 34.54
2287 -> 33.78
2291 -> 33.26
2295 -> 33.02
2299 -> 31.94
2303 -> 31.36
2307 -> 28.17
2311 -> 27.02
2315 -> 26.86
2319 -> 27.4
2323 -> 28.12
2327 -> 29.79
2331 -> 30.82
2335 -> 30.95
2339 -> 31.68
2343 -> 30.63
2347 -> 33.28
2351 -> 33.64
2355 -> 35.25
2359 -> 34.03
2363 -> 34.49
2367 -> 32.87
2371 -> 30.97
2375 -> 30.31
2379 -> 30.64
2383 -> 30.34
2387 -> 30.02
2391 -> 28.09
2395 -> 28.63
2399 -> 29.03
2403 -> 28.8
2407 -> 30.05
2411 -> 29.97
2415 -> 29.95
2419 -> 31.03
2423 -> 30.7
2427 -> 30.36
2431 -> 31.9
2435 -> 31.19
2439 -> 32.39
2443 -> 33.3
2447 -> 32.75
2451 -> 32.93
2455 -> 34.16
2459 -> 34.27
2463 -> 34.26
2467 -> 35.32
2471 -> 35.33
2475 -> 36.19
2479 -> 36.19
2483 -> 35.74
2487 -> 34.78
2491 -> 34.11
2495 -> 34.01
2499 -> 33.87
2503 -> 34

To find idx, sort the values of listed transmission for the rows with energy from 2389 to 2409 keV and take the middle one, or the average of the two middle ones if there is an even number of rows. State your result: 28.8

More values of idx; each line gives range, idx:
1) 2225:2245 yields 35.1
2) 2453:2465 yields 34.3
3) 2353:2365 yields 34.5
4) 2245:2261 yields 35.3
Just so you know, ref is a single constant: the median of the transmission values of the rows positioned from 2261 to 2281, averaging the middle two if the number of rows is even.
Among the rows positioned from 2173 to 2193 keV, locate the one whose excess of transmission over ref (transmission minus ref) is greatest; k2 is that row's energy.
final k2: 2191 keV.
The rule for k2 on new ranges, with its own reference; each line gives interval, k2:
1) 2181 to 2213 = 2199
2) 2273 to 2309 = 2275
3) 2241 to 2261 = 2251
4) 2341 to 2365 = 2355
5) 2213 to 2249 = 2235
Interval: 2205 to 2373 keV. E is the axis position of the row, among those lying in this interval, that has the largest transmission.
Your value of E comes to 2207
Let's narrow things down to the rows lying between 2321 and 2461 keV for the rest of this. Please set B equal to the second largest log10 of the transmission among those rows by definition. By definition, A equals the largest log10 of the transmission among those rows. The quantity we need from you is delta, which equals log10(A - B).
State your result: -2.02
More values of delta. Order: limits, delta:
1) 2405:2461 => -2.86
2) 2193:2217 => -1.88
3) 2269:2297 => -2.46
